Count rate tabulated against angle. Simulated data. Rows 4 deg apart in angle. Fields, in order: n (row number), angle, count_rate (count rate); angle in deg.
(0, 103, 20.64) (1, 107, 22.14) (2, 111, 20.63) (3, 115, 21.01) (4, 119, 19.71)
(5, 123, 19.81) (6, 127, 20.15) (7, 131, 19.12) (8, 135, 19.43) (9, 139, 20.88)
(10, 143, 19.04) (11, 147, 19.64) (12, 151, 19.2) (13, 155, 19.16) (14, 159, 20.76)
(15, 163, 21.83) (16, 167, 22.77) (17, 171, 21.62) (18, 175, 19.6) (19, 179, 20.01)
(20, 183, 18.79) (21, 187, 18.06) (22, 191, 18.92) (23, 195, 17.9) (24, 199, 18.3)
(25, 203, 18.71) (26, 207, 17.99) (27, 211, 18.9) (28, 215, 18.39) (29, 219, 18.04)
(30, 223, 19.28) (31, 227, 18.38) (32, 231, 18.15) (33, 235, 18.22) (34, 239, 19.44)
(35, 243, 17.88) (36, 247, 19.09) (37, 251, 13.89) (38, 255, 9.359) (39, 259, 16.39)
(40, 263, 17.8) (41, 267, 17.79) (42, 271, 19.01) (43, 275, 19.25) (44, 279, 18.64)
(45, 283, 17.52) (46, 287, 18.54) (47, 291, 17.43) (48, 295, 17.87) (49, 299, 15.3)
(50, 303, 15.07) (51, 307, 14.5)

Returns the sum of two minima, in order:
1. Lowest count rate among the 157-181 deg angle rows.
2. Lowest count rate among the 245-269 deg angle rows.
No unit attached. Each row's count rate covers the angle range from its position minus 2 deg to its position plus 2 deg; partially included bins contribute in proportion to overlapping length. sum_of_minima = 29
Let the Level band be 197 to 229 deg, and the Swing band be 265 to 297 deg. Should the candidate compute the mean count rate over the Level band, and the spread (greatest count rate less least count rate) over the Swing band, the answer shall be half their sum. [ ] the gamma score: 10.2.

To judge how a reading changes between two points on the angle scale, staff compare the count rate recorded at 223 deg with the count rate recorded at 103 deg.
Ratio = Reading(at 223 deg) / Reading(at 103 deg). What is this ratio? 0.93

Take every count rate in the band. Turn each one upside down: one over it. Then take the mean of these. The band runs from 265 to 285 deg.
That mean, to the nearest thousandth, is 0.054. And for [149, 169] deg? 0.048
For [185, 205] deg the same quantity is 0.054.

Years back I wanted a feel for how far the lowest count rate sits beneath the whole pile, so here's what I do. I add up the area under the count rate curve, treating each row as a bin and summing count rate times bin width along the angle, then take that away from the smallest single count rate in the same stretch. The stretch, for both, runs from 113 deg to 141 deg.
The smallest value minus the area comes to -541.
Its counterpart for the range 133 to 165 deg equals -621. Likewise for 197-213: -278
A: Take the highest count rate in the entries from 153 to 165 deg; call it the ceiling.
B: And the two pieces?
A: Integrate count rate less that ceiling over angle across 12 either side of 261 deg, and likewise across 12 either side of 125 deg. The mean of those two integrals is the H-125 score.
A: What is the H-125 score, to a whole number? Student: -97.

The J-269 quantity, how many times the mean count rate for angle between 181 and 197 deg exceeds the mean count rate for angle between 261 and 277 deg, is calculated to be 1.00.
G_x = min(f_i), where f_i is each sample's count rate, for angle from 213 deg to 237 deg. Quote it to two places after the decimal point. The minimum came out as 18.04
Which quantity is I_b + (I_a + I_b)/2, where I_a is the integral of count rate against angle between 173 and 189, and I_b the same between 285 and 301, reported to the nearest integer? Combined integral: 568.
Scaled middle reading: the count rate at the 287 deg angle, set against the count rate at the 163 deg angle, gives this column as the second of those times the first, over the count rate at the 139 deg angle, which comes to 19.4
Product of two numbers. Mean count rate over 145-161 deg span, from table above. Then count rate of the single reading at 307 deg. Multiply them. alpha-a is 286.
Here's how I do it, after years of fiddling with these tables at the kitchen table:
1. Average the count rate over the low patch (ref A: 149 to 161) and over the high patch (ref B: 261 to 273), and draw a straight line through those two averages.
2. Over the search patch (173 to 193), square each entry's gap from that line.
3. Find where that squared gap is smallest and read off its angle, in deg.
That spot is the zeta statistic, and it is 175 deg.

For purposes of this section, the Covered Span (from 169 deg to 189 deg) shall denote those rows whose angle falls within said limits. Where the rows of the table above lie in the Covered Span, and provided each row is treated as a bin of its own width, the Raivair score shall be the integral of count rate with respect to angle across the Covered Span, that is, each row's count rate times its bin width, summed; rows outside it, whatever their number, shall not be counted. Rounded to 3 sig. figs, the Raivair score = 392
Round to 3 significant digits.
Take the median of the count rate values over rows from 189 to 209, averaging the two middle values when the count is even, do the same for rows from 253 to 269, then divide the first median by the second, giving 1.07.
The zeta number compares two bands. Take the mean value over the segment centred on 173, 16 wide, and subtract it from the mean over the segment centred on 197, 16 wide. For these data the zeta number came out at -2.5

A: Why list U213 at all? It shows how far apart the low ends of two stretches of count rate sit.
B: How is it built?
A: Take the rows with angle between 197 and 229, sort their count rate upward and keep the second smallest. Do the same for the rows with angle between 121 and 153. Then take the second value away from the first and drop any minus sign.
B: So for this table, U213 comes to 1.1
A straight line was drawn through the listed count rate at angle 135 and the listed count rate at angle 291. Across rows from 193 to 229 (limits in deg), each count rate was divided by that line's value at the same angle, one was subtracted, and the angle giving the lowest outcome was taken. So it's 195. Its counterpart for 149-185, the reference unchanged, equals 183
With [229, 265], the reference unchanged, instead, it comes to 255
